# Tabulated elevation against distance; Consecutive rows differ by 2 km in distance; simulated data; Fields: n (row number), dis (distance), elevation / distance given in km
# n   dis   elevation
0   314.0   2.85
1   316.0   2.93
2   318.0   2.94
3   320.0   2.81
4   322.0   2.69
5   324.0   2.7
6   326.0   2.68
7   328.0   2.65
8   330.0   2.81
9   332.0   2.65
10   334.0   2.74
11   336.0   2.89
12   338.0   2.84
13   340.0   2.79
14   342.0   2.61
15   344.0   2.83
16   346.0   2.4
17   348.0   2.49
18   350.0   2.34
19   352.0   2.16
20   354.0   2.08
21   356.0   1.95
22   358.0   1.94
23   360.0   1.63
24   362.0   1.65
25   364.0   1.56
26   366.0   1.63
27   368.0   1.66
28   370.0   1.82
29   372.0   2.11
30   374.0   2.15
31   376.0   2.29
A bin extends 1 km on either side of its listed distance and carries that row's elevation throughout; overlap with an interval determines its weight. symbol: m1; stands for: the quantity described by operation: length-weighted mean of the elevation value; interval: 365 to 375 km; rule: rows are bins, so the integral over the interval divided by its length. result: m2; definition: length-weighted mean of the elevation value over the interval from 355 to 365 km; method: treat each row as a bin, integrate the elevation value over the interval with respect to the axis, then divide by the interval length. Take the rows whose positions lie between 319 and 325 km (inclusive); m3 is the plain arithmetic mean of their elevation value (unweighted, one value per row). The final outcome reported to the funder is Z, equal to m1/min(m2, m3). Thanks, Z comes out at 1.07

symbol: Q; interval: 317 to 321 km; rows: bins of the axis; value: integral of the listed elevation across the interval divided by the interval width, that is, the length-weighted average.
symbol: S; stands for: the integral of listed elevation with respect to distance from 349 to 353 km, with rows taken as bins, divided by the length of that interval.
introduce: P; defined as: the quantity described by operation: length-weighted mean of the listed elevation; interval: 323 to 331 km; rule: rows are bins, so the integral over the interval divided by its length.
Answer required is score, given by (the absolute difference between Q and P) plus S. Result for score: 2.4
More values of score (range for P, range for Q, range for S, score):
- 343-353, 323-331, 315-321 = 3.2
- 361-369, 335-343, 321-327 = 3.8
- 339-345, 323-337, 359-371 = 1.7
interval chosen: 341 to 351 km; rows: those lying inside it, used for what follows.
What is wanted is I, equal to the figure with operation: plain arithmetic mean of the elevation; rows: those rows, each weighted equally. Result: 2.5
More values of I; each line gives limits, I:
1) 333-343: 2.8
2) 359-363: 1.6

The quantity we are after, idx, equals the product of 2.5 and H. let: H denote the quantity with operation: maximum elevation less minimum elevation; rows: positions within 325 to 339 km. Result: 0.60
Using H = 0.24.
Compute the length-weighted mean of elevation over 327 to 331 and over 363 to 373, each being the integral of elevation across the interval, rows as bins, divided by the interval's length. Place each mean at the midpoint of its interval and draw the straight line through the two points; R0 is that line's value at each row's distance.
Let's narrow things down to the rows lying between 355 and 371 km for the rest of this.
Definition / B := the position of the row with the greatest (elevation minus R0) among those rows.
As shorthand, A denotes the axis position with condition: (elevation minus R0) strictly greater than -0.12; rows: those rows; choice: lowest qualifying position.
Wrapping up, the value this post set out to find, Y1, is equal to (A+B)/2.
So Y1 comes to 363 km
